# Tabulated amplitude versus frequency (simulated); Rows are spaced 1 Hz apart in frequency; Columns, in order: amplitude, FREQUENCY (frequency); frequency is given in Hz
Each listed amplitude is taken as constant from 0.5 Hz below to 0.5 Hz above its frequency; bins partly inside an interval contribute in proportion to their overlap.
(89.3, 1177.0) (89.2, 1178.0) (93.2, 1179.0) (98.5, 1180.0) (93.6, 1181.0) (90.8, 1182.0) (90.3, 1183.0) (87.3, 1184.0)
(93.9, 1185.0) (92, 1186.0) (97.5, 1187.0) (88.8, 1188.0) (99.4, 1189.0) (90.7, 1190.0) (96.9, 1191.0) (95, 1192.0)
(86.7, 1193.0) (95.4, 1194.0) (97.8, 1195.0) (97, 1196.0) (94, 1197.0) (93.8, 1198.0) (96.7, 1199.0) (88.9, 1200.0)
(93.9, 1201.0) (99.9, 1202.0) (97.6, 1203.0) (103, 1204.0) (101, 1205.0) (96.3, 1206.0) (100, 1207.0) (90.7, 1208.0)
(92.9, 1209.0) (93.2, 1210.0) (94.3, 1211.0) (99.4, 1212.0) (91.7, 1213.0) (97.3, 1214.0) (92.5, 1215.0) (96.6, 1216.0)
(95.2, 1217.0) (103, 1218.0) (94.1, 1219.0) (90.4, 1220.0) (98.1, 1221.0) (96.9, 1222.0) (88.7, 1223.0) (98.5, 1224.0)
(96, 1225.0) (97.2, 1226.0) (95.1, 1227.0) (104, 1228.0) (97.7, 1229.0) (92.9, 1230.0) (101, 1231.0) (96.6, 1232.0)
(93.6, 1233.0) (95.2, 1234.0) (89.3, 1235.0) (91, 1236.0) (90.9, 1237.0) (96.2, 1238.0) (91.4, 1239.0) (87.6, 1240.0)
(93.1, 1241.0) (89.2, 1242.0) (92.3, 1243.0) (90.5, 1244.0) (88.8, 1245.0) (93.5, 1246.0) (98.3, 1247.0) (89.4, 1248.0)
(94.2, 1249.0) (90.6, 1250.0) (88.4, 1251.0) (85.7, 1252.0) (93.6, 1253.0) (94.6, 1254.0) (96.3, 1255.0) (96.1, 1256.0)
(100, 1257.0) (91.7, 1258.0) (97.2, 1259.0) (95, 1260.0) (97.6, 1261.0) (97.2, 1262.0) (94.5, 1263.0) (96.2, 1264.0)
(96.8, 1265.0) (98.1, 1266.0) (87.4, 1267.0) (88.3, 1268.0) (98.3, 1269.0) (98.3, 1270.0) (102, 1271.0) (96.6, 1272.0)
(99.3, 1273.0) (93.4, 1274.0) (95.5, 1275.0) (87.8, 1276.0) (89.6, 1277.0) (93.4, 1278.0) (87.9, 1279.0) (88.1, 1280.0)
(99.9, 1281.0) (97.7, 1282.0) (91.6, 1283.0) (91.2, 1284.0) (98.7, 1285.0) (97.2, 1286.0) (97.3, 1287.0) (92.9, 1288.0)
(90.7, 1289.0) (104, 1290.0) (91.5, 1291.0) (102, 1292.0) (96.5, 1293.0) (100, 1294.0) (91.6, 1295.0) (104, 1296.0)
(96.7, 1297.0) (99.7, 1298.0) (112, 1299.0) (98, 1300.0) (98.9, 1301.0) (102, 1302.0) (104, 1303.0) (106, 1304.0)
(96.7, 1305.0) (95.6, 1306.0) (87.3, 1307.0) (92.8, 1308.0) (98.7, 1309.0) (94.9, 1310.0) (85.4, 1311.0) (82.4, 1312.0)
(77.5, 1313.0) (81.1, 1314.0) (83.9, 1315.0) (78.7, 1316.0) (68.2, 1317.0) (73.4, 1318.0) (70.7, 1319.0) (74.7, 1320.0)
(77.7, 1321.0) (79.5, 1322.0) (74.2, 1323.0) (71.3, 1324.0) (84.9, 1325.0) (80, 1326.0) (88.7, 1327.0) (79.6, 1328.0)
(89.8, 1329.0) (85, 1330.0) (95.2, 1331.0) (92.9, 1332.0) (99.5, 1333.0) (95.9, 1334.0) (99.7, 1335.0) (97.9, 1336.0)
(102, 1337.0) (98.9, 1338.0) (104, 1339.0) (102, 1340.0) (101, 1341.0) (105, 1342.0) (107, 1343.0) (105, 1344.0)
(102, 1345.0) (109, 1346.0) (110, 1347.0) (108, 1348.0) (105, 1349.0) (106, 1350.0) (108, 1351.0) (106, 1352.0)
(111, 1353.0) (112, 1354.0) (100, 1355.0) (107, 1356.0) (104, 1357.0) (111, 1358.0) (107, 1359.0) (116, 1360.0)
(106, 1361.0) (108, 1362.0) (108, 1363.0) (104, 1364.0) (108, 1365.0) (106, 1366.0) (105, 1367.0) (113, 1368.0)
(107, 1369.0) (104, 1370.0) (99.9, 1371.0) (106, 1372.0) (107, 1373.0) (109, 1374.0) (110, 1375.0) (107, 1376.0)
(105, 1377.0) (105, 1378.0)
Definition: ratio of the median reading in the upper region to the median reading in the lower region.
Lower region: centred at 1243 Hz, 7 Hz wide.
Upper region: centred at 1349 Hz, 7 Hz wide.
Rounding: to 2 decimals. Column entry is 1.19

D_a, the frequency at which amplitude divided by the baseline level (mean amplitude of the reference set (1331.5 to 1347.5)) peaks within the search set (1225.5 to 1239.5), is 1228.0 Hz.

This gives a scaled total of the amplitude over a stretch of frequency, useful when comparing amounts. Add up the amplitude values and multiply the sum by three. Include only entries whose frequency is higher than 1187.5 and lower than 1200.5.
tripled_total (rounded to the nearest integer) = 3663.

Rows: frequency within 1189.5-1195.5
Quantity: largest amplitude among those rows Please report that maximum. 97.8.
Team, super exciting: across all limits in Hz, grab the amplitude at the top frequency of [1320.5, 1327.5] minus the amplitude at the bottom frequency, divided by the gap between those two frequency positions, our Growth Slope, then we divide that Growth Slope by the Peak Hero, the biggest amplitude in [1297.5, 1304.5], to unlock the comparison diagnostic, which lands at 0.016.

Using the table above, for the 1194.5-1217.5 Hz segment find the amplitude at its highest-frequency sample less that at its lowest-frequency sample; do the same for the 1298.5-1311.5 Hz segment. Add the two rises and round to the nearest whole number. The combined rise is -29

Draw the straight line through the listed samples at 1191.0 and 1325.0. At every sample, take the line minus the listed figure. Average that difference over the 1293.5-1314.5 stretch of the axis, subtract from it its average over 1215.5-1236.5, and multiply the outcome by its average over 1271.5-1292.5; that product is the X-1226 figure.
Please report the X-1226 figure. 39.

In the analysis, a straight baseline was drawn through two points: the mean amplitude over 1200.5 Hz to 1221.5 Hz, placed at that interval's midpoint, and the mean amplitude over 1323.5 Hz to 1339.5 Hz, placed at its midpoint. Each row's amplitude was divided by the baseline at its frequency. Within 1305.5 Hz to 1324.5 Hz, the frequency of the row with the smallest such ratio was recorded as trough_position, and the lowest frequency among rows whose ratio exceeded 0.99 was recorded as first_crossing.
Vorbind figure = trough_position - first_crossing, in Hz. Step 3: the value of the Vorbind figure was 11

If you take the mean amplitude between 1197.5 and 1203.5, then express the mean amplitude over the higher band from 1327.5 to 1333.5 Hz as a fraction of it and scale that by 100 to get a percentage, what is 95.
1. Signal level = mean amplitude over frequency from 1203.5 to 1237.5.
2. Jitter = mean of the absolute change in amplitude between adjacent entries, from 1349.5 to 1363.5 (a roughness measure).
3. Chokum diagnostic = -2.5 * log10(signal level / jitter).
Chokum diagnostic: -3.22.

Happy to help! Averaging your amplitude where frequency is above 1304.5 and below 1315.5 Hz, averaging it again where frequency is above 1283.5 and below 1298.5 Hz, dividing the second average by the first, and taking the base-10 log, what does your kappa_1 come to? 0.04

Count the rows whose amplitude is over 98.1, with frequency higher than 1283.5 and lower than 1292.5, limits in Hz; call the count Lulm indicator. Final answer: 3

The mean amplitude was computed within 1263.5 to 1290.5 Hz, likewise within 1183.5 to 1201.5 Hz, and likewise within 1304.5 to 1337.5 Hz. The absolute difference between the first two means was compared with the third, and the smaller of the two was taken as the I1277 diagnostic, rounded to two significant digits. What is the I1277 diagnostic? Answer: 1.1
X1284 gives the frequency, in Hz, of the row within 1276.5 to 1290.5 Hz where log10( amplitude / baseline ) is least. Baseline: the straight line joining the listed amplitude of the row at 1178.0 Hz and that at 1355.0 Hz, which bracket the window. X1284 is 1279.0 Hz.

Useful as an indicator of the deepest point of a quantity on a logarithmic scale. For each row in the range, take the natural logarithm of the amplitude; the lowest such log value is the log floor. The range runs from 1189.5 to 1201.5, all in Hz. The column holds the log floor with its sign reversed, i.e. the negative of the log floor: -4.5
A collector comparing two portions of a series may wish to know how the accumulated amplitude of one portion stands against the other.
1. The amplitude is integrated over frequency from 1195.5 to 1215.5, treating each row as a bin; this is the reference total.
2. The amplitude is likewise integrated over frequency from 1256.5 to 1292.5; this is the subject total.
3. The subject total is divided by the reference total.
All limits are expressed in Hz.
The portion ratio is 1.8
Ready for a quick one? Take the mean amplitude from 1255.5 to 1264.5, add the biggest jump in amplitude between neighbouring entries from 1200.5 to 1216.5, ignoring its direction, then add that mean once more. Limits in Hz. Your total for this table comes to 202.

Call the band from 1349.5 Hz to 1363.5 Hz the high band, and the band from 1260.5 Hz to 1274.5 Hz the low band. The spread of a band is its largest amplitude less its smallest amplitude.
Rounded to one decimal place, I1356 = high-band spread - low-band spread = 1.4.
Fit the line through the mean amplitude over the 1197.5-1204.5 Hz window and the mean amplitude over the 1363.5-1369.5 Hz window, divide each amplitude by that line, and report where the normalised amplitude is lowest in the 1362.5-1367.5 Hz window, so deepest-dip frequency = 1364.0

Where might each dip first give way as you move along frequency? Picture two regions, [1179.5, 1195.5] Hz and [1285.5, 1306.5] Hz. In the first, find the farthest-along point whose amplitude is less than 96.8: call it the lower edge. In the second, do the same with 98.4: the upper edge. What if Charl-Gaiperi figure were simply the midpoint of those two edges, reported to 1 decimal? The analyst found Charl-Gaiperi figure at 1250.0 Hz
